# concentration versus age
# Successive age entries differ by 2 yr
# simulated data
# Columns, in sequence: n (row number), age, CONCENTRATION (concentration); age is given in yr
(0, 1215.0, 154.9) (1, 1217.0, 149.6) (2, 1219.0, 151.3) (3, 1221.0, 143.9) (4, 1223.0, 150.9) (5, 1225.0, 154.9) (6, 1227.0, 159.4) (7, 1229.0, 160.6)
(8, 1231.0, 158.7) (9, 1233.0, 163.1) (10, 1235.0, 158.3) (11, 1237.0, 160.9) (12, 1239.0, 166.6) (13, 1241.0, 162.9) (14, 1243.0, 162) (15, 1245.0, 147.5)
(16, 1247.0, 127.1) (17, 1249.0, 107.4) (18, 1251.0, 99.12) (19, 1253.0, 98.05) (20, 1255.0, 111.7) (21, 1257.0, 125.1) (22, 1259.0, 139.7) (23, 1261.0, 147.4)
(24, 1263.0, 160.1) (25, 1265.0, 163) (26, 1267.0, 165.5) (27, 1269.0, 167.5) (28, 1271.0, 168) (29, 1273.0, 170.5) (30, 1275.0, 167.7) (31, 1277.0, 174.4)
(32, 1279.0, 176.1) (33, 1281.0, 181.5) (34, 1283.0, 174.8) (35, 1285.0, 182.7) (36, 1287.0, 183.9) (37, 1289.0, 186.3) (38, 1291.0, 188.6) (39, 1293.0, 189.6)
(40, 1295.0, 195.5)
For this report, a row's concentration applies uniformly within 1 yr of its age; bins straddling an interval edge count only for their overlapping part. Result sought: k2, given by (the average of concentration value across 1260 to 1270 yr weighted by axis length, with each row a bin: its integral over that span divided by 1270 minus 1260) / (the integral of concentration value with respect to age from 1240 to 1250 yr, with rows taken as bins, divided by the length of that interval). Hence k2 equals 1.14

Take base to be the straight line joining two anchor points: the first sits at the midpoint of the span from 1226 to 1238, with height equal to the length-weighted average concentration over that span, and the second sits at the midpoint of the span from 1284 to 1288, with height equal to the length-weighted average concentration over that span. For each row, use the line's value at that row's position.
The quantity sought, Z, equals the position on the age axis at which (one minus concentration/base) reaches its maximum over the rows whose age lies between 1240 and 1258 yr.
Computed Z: 1253.0 yr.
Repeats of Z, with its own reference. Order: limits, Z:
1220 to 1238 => 1221.0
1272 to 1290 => 1275.0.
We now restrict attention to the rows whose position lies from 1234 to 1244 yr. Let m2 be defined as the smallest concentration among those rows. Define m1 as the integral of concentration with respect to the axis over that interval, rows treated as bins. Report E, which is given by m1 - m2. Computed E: 1463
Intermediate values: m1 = 1621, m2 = 158.3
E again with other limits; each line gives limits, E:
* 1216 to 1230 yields 1997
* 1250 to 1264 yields 1664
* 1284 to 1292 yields 1300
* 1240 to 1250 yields 1306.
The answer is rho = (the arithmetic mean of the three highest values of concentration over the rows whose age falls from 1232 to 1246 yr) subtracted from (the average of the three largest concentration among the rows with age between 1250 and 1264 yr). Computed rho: -15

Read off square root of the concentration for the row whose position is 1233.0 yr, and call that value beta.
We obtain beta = 12.77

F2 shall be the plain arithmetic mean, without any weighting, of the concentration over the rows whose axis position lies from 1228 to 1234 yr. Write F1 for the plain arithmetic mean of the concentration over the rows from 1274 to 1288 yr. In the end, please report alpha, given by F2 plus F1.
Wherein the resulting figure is 338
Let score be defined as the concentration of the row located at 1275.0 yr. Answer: 167.7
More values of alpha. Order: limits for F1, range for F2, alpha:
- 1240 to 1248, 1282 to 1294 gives 334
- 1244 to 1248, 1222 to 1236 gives 295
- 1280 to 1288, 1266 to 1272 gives 348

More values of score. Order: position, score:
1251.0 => 99.12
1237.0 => 160.9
